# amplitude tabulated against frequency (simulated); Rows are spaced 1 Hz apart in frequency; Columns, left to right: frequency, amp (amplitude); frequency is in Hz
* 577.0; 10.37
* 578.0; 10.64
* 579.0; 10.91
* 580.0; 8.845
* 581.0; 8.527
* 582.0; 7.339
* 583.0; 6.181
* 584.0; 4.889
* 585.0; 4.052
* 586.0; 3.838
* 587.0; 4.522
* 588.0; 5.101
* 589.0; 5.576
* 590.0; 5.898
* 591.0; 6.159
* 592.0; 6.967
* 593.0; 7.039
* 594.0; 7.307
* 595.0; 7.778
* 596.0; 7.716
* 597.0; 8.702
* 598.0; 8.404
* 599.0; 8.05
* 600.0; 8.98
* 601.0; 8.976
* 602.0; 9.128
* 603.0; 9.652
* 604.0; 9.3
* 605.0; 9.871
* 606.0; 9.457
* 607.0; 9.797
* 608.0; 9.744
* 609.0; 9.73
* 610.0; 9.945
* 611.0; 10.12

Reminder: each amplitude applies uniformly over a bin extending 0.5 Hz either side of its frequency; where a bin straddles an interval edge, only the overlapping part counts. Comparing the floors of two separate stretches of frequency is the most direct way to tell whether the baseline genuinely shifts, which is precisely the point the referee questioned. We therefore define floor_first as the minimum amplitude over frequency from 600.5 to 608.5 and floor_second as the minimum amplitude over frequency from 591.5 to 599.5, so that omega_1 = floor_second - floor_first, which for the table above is -2.0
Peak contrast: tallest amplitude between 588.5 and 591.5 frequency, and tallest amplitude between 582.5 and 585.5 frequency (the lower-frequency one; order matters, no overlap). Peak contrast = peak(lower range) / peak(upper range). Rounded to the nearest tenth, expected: 1.0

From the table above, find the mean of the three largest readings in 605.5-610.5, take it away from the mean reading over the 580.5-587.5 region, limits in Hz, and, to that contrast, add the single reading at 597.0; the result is 4.5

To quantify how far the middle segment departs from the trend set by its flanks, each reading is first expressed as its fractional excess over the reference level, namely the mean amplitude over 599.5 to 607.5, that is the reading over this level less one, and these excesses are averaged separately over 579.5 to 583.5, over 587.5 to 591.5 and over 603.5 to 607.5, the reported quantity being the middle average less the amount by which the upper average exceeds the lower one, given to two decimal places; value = -0.60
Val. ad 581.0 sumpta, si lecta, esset 8.527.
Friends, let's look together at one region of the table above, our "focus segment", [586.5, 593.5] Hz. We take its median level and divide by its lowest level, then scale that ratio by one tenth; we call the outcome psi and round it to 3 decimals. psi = 0.130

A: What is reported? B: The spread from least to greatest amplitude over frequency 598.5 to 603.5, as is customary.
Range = 1.60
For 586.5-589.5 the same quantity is 1.05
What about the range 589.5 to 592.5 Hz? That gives 1.07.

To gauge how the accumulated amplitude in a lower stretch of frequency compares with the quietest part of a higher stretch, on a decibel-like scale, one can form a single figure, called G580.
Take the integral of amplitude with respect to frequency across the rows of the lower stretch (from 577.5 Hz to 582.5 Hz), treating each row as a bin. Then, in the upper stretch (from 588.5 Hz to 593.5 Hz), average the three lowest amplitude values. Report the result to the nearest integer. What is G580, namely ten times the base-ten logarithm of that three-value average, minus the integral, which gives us -39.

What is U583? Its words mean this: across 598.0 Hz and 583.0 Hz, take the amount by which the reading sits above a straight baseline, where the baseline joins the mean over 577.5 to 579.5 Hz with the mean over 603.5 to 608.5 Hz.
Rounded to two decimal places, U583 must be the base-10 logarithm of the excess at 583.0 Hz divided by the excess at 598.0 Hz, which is 0.45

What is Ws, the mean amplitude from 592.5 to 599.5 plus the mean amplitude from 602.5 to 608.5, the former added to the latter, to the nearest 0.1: 17.5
